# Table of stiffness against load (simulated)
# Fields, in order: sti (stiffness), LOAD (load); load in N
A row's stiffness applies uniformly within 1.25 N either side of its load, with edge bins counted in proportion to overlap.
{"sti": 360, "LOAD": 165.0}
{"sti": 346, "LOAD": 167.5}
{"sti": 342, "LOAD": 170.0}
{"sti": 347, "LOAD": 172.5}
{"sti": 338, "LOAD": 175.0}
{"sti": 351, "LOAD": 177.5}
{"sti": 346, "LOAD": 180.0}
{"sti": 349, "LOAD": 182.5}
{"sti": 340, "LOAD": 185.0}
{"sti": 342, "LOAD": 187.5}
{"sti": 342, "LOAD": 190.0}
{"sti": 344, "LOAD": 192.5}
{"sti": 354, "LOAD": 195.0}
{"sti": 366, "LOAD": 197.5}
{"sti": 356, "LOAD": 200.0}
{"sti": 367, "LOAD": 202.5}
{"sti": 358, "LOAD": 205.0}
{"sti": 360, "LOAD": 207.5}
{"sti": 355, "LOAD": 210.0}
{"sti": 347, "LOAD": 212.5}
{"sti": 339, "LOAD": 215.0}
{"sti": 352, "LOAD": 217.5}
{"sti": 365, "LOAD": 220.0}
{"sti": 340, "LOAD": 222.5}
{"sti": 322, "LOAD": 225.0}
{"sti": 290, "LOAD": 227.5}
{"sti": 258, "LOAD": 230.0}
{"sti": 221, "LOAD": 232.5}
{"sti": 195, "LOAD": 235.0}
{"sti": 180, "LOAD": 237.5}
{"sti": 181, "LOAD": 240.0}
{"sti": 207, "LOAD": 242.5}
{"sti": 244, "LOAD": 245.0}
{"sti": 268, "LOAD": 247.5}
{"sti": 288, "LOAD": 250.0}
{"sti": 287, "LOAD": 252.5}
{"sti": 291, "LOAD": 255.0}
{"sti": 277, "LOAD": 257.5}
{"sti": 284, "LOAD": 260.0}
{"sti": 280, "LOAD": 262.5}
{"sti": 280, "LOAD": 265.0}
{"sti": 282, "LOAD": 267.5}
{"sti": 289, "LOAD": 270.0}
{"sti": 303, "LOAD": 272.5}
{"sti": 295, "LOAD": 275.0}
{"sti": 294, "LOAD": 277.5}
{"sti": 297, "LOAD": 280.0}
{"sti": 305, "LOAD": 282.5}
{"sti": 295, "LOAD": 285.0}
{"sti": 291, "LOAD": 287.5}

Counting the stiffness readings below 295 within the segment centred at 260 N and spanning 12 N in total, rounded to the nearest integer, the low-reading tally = 5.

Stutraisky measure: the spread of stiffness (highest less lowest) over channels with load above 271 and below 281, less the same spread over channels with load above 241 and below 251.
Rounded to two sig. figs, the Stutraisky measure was -72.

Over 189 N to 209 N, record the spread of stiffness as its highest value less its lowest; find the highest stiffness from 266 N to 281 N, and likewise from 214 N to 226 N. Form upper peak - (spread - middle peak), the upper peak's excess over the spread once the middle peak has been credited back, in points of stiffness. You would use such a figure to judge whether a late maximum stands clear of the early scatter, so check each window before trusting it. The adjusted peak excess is 643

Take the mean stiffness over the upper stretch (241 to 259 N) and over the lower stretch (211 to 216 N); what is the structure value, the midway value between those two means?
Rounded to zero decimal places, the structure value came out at 304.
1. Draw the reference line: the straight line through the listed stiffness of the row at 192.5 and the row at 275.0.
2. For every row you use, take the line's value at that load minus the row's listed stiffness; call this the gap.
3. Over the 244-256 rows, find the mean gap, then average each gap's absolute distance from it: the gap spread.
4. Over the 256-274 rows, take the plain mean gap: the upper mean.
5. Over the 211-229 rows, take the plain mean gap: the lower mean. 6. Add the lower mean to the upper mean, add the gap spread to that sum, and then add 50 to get 75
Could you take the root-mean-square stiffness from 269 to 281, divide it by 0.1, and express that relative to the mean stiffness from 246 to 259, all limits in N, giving 10.5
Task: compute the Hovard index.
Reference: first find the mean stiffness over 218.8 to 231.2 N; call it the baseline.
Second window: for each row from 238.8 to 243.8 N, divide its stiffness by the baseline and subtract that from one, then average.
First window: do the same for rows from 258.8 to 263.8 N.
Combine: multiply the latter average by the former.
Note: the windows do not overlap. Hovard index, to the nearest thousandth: 0.040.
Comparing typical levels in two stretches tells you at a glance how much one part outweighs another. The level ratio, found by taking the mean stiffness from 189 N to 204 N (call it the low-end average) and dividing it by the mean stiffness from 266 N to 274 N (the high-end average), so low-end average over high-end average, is 1.22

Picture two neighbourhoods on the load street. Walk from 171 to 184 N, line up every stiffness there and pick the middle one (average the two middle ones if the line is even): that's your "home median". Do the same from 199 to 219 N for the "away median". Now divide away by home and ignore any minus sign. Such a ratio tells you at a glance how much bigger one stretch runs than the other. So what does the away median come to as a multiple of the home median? 1.02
